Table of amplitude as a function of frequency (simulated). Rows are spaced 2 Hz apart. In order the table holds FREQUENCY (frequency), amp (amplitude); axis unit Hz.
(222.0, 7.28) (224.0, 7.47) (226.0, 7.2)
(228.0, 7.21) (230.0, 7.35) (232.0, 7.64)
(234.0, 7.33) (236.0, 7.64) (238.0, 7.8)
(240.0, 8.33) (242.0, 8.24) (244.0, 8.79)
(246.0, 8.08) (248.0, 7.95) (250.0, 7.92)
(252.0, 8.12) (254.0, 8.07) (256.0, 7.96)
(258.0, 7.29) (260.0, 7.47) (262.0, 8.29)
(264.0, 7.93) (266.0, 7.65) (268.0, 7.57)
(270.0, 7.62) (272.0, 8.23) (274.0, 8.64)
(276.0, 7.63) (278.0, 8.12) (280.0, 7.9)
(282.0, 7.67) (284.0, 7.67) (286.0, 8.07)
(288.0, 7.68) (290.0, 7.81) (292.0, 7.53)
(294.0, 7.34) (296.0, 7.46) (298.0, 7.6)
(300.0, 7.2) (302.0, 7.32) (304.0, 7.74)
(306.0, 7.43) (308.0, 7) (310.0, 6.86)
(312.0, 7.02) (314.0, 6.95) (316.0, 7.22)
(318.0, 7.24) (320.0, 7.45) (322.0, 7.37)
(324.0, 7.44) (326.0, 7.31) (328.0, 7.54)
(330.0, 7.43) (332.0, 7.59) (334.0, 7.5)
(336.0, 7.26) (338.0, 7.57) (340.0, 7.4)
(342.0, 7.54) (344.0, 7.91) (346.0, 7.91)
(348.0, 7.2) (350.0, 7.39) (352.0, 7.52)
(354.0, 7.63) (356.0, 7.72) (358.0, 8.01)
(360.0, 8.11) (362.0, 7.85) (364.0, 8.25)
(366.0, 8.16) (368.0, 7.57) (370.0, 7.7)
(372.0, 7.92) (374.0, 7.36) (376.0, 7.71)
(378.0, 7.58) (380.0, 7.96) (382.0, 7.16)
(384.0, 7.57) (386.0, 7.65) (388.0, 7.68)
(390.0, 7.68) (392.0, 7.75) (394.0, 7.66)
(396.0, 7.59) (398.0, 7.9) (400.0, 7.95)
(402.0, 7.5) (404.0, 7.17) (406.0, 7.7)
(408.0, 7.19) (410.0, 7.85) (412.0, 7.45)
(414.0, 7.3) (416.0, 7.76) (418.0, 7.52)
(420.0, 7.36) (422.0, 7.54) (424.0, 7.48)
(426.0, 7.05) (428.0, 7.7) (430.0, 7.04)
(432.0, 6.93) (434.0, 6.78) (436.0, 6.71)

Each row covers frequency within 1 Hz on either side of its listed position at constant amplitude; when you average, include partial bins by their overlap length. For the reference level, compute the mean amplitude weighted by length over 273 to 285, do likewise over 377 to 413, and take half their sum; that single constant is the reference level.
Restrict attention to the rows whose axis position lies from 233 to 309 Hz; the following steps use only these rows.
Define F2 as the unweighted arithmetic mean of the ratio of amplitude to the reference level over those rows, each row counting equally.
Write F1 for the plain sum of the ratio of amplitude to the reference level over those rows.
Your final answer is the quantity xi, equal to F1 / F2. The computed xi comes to 38.0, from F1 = 38.1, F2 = 1.00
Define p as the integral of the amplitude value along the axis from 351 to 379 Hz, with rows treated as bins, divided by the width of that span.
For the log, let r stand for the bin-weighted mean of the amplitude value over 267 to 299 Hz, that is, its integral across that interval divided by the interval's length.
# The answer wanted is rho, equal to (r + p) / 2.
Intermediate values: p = 7.79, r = 7.78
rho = 7.79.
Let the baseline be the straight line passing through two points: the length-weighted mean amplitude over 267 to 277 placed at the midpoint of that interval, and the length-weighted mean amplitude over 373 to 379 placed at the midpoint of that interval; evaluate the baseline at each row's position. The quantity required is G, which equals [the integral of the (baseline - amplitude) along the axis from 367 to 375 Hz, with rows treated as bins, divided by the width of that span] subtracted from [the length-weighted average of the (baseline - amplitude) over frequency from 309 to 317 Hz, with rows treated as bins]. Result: 0.84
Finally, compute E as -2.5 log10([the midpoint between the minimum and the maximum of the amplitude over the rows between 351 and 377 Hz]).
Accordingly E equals -2.23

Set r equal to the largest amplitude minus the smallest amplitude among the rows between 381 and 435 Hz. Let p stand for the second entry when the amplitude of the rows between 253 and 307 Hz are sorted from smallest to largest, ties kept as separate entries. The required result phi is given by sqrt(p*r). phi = 2.9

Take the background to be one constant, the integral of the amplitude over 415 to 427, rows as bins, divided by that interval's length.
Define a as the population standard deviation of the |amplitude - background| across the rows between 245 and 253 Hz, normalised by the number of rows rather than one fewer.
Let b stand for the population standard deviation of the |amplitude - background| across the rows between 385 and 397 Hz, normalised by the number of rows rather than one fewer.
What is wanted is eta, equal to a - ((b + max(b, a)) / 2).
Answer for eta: 0.02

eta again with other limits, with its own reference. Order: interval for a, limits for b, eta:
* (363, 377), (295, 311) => 0.03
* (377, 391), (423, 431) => -0.03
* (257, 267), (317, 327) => 0.11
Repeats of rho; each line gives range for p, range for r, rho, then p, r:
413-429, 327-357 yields 7.50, 7.46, 7.54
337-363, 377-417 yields 7.64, 7.67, 7.60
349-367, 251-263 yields 7.86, 7.85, 7.87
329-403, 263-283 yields 7.78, 7.67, 7.90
